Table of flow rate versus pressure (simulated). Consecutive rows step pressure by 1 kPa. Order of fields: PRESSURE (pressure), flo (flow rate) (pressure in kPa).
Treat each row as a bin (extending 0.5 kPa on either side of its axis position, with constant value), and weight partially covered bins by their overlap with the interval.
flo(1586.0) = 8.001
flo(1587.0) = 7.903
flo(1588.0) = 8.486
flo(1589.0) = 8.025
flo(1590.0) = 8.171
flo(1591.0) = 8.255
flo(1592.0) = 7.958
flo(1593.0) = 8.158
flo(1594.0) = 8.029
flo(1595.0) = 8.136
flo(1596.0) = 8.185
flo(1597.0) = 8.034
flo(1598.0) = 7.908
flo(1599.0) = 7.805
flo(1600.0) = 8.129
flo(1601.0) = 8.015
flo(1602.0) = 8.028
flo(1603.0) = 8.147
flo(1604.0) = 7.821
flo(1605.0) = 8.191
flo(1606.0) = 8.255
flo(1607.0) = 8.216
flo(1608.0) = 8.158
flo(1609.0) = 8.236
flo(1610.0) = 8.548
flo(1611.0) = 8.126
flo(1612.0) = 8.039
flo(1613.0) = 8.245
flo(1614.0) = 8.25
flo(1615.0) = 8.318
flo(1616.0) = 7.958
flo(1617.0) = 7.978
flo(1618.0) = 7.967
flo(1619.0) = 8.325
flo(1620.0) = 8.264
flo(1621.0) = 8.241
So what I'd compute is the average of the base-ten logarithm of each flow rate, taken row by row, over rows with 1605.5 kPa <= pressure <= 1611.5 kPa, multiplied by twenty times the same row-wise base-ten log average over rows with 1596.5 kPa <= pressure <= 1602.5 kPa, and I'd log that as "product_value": 16.54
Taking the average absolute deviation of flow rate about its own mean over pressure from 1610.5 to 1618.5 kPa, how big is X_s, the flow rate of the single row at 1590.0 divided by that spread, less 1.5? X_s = 64.1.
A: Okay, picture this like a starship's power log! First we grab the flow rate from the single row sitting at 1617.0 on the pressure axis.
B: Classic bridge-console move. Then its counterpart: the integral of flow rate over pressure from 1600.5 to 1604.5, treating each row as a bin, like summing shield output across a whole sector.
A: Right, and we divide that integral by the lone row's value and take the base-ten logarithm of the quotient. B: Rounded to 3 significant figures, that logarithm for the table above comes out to 0.603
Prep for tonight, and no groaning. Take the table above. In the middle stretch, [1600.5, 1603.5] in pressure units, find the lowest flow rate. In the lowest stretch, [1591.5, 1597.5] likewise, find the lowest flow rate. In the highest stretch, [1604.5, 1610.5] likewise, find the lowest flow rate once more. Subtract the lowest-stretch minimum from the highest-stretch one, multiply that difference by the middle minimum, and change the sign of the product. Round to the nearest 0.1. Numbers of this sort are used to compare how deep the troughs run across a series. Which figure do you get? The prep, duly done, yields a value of -1.6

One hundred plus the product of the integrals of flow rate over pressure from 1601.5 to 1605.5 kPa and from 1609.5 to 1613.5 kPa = 1161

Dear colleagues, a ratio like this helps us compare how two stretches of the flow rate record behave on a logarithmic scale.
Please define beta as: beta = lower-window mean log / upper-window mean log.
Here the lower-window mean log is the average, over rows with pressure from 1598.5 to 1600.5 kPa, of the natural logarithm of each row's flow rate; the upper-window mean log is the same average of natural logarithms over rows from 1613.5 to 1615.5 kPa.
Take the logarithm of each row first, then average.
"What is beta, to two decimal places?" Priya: 0.98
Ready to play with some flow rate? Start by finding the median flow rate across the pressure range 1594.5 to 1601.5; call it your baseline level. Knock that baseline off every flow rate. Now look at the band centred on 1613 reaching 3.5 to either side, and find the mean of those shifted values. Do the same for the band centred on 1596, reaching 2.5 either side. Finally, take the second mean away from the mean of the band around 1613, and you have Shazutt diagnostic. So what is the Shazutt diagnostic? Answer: 0.15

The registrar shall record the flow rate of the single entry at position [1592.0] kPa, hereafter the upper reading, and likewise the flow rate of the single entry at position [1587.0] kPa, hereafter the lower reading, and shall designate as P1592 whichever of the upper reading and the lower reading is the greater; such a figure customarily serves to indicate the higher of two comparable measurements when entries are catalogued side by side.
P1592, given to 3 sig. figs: 7.96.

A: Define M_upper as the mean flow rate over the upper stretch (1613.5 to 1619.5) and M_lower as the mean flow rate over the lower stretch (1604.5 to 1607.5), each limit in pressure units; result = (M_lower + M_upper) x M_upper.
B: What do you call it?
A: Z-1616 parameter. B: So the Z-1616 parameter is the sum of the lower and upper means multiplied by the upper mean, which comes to 133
